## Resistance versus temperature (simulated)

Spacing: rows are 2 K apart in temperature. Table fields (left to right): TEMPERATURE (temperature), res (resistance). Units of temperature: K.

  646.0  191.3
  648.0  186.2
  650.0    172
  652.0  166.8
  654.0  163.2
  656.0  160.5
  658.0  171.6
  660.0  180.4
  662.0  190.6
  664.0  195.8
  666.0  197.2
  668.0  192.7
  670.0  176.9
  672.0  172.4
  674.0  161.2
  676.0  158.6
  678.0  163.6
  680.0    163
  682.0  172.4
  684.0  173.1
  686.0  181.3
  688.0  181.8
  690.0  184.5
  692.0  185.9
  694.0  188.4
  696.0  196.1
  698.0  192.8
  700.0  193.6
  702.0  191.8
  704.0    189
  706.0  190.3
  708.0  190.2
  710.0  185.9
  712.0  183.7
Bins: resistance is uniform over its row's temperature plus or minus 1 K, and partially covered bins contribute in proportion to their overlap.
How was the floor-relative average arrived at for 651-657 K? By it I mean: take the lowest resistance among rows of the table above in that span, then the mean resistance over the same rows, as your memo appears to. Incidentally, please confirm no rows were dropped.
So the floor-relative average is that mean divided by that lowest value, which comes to 1.02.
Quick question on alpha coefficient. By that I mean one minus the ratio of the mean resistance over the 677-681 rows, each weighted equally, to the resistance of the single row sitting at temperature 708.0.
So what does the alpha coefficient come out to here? 0.14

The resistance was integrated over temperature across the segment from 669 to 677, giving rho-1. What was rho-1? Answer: 1338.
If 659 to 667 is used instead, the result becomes 1528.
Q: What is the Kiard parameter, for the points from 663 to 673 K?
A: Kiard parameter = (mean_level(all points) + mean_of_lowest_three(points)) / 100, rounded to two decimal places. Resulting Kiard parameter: 3.68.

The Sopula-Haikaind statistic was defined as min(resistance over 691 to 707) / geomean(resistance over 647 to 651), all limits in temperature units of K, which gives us 1.04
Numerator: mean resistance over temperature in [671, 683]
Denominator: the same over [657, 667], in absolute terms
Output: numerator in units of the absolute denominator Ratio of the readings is 0.88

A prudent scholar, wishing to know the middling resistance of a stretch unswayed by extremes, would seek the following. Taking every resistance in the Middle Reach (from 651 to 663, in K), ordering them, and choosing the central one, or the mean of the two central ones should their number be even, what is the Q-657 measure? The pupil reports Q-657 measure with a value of 169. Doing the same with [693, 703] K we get 193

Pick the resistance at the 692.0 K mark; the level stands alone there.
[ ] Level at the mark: 185.9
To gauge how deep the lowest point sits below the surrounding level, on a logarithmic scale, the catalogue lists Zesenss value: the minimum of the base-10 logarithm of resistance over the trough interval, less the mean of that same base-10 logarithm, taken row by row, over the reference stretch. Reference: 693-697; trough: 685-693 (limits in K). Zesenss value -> -0.03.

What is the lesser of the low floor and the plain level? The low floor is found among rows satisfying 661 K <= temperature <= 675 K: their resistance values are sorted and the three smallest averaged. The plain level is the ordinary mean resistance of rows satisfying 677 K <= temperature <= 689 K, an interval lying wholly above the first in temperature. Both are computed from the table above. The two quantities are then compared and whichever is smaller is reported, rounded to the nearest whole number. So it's 170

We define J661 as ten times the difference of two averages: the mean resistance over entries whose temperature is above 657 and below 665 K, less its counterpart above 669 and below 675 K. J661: 144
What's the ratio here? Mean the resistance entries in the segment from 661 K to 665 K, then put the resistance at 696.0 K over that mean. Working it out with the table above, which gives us 1.02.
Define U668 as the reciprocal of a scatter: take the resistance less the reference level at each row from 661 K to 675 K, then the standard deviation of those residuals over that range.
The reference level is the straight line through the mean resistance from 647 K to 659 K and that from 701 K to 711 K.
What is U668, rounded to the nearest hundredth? 0.07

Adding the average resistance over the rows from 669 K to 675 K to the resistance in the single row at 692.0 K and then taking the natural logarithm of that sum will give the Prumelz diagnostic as 5.88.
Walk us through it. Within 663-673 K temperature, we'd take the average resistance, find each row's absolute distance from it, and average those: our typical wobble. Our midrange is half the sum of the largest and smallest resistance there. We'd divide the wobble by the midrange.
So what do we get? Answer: 0.053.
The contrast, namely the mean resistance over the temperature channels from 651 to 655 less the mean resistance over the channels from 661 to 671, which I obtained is -26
